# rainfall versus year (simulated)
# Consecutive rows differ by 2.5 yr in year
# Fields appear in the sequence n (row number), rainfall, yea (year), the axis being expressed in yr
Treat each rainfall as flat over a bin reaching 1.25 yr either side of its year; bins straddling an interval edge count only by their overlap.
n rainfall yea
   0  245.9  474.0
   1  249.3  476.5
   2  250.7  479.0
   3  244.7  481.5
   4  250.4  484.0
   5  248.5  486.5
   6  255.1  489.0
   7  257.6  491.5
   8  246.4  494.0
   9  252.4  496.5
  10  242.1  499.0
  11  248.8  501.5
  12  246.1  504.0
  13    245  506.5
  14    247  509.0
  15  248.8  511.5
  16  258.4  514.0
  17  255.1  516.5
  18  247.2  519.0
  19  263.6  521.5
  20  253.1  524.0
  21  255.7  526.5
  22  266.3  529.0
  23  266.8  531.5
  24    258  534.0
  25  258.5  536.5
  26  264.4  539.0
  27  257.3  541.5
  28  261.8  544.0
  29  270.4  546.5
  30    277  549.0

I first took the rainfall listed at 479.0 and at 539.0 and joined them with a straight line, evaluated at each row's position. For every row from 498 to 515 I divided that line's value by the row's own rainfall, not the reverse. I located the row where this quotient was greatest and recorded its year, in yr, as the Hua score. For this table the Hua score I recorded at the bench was 499.0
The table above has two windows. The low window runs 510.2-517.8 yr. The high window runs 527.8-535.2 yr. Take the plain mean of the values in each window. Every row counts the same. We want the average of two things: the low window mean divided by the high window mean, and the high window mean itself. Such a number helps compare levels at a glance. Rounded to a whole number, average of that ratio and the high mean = 132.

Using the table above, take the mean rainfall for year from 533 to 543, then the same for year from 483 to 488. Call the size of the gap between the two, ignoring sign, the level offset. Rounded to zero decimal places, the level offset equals 10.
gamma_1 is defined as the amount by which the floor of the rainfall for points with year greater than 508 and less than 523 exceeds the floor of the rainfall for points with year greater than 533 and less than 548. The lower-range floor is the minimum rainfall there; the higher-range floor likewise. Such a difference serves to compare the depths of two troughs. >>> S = -10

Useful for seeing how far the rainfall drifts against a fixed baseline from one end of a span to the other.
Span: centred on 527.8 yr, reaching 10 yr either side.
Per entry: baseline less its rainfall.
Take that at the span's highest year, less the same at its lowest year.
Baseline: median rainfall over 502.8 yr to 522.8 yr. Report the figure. -11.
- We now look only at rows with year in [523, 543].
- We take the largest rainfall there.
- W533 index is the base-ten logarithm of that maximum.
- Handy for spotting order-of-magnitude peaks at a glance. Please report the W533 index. 2.43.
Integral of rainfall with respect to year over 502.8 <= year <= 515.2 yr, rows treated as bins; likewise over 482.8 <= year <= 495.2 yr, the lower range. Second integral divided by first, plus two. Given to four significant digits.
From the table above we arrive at 3.010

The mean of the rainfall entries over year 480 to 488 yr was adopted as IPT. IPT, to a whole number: 248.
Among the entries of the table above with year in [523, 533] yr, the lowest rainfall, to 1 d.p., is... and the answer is 253.1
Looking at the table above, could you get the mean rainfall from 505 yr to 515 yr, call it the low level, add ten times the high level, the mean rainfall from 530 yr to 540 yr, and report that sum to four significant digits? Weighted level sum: 2869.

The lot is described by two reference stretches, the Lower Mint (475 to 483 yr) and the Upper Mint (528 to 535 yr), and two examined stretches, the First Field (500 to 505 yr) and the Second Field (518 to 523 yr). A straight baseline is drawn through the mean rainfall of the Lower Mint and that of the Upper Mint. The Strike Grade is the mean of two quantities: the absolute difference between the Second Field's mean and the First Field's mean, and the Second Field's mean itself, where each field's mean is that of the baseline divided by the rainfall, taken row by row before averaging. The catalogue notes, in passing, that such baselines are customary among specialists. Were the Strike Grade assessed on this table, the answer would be 0.516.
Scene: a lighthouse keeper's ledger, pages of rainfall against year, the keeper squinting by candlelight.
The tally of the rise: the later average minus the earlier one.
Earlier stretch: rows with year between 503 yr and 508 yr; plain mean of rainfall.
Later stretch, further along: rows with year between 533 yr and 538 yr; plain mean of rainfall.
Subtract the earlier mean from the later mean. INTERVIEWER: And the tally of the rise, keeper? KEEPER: 13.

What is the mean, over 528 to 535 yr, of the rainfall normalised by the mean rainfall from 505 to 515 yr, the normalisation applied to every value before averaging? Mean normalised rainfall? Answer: 1.06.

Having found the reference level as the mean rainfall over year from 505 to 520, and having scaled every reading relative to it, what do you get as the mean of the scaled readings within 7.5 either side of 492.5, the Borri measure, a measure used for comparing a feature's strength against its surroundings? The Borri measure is 1.00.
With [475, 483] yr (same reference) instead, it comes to 0.99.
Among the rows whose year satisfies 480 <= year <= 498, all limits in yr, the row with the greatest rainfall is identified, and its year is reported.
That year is 491.5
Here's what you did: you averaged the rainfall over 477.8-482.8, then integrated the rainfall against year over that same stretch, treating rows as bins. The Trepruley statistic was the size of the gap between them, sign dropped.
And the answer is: 991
